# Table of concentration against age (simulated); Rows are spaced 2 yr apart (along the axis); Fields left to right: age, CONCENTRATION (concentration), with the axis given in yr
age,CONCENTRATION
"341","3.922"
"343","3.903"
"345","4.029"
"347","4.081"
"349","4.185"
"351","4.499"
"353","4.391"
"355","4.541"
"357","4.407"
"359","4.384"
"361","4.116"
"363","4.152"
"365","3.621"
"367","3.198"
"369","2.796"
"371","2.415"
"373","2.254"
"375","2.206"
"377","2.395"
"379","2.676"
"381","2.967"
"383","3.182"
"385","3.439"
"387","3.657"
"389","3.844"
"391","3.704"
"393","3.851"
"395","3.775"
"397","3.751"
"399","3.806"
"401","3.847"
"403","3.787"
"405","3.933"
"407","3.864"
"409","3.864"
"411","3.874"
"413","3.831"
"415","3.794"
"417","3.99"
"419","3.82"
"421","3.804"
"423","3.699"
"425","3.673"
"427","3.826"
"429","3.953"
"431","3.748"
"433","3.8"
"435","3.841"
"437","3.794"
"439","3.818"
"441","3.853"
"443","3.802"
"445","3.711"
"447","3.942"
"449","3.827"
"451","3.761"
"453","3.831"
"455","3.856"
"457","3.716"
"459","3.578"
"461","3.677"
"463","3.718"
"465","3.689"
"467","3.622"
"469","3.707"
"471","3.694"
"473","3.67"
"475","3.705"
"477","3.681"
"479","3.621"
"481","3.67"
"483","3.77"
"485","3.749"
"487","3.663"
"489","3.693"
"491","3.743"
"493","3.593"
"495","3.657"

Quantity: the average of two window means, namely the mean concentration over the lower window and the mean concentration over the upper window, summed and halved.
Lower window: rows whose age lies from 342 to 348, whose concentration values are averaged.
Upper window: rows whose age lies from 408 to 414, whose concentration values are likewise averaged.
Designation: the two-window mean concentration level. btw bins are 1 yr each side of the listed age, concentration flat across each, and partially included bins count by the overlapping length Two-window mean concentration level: 3.93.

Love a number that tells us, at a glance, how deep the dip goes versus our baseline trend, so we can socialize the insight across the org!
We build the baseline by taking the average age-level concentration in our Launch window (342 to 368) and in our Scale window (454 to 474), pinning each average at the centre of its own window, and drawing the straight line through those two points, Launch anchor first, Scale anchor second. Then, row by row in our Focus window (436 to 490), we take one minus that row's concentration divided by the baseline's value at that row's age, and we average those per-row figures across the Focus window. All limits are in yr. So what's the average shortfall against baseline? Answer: -0.010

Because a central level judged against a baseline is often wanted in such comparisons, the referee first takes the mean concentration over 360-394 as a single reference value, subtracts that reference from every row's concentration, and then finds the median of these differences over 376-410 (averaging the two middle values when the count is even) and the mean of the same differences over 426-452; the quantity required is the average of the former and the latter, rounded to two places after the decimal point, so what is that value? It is 0.59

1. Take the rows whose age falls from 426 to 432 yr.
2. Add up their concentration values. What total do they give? 12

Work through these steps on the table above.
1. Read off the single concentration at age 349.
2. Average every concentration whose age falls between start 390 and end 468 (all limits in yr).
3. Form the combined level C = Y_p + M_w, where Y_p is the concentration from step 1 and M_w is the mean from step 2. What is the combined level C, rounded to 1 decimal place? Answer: 8.0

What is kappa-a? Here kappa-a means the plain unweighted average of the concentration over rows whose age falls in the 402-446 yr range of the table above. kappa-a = 3.82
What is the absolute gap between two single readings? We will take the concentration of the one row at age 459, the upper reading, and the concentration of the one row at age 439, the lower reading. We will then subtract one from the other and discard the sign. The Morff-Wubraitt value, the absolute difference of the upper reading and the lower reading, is 0.24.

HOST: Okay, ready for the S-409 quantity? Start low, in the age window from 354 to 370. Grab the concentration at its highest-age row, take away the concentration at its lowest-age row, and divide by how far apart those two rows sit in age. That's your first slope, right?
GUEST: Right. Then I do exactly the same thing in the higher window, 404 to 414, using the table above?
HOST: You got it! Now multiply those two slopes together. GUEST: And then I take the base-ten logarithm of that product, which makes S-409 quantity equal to -2.8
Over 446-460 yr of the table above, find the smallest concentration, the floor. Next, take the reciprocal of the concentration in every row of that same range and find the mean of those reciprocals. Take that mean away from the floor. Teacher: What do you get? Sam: 3.31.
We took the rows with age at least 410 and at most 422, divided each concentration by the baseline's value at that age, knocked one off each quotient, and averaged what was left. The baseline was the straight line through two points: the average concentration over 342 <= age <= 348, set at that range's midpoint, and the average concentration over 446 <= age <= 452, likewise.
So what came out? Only -0.0109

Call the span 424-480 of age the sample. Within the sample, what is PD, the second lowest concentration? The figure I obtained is 3.621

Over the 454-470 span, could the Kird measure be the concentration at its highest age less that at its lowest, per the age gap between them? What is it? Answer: -0.01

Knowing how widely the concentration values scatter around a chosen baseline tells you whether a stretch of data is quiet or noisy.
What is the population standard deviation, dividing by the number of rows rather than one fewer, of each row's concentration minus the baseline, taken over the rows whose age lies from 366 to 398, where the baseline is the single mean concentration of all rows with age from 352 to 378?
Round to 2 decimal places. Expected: 0.59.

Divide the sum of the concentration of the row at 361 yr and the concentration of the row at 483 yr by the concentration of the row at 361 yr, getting 1.92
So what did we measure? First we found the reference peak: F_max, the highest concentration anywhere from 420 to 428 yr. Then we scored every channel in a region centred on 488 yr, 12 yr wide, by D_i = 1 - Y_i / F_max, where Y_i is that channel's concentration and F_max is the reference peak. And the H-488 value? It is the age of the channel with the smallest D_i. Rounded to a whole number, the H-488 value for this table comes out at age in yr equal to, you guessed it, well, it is 483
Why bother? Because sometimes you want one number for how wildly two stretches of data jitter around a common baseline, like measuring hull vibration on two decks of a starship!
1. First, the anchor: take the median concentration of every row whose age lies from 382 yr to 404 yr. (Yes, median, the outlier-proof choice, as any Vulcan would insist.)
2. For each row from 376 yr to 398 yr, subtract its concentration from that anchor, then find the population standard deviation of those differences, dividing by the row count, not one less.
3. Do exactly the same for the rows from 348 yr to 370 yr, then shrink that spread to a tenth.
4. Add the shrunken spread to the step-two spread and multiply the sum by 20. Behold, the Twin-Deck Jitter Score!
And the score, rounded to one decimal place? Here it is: 10.8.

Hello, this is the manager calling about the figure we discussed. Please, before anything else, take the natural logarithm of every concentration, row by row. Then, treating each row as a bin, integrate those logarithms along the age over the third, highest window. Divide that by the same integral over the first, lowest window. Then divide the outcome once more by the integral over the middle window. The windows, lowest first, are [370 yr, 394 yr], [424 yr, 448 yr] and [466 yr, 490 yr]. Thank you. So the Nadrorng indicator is 0.0371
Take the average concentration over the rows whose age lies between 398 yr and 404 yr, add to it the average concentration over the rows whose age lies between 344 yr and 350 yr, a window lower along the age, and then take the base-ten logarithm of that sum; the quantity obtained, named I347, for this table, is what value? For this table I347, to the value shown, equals 0.898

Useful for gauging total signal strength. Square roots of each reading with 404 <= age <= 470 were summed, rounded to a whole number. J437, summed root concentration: 64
